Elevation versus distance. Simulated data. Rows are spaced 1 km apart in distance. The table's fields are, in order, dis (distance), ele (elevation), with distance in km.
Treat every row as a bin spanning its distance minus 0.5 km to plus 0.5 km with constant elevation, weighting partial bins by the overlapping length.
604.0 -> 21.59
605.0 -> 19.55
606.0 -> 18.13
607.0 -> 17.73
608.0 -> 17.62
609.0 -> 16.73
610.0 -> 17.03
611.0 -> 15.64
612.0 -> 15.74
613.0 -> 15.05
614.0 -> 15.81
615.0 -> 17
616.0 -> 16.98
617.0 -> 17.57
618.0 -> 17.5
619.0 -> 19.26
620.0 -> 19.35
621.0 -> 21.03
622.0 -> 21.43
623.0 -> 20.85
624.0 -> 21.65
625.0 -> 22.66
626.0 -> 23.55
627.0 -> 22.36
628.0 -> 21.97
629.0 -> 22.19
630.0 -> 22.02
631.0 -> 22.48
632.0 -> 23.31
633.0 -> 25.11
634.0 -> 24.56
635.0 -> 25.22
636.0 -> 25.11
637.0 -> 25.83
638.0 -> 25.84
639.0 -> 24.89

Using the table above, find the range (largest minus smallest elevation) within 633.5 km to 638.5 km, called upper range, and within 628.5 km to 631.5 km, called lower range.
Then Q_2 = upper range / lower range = 2.8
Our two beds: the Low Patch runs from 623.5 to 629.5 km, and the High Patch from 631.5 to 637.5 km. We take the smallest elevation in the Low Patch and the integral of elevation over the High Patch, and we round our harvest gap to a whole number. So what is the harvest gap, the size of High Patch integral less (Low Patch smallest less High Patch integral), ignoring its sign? 277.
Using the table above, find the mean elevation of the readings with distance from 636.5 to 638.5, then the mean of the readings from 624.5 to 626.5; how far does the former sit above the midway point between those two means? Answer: 1.4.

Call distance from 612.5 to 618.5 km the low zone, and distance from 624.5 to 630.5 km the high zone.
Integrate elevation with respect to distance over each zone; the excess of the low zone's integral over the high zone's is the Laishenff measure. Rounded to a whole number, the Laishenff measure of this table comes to -35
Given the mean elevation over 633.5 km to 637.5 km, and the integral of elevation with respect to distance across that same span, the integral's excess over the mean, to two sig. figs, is 76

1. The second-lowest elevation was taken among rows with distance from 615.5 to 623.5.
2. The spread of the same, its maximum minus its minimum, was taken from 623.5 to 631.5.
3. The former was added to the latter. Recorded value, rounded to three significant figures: 19.4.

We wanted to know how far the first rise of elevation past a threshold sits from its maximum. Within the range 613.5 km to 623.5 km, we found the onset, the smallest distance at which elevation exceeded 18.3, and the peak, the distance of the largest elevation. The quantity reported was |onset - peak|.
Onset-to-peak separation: 3 km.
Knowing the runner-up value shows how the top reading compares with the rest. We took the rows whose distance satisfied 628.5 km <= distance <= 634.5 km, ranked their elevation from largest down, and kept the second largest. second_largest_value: 24.56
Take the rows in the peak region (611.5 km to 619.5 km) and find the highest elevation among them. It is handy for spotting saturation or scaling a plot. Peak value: 19.26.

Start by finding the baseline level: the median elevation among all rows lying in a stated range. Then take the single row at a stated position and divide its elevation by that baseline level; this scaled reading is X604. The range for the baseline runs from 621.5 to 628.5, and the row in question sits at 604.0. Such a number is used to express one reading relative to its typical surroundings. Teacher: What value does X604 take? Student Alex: 0.98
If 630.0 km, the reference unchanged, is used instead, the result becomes 1.00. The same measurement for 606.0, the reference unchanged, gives 0.83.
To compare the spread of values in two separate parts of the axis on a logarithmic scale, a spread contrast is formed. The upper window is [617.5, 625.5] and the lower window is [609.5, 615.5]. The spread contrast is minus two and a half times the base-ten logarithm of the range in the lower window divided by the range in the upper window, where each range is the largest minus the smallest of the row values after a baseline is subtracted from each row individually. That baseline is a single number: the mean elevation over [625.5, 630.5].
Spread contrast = 1.0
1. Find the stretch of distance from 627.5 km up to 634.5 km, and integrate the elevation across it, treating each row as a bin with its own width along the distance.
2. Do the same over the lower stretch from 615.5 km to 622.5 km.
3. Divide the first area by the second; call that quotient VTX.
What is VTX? 1.21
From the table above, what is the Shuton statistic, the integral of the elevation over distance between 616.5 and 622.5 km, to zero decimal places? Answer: 116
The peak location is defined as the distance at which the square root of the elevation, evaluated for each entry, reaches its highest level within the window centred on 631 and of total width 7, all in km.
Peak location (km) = 633.0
